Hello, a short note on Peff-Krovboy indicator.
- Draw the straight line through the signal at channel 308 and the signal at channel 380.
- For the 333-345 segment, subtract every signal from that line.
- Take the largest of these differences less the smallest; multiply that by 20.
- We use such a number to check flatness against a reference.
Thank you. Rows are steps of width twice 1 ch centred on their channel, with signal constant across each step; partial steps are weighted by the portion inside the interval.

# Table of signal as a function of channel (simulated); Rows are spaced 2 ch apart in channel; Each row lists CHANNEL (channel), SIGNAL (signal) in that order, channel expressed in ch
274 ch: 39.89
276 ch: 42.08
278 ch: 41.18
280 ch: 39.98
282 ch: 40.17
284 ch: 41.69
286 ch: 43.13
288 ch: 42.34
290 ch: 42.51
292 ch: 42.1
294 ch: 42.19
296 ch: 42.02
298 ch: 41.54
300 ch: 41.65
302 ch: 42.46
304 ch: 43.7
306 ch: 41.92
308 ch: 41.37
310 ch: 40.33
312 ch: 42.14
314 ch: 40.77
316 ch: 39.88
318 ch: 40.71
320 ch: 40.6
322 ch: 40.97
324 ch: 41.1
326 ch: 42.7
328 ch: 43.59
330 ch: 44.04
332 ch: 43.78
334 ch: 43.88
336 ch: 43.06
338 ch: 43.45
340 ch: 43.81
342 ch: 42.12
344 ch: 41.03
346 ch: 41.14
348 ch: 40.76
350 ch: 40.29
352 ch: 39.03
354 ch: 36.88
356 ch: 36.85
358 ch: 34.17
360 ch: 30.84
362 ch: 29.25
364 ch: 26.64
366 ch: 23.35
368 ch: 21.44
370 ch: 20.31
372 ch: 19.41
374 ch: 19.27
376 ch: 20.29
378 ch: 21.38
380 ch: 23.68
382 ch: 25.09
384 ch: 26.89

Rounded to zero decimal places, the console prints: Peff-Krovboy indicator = 36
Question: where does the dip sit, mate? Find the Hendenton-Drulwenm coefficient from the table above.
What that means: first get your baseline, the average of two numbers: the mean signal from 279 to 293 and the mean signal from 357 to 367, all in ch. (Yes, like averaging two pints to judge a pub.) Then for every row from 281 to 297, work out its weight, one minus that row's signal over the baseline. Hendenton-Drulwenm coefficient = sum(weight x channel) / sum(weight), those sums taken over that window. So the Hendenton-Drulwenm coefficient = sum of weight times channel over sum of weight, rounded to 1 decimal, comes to 289.2 ch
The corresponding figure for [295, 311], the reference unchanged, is 302.8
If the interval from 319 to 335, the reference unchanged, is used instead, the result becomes 327.8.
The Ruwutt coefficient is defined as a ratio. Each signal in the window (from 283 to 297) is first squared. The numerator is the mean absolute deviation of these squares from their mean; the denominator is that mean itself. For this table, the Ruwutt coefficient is 0.015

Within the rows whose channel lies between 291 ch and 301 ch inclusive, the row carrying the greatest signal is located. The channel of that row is 294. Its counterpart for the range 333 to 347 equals 334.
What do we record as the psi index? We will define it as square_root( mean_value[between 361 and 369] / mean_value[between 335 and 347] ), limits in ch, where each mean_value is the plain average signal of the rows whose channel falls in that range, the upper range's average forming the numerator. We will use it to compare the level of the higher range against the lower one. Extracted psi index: 0.77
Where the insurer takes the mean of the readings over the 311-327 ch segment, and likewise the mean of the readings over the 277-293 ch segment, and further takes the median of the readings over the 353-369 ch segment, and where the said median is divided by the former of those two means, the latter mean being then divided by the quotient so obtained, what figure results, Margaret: 57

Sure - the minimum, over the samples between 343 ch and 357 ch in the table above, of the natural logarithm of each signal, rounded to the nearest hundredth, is 3.61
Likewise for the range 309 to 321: 3.69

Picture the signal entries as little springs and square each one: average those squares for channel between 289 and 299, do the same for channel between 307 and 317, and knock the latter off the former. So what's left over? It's 97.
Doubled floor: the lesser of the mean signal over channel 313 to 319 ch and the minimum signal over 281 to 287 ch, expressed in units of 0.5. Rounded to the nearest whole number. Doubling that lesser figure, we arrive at 80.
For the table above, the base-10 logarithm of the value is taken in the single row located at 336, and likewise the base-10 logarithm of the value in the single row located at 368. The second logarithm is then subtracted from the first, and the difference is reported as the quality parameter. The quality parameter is 0.30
